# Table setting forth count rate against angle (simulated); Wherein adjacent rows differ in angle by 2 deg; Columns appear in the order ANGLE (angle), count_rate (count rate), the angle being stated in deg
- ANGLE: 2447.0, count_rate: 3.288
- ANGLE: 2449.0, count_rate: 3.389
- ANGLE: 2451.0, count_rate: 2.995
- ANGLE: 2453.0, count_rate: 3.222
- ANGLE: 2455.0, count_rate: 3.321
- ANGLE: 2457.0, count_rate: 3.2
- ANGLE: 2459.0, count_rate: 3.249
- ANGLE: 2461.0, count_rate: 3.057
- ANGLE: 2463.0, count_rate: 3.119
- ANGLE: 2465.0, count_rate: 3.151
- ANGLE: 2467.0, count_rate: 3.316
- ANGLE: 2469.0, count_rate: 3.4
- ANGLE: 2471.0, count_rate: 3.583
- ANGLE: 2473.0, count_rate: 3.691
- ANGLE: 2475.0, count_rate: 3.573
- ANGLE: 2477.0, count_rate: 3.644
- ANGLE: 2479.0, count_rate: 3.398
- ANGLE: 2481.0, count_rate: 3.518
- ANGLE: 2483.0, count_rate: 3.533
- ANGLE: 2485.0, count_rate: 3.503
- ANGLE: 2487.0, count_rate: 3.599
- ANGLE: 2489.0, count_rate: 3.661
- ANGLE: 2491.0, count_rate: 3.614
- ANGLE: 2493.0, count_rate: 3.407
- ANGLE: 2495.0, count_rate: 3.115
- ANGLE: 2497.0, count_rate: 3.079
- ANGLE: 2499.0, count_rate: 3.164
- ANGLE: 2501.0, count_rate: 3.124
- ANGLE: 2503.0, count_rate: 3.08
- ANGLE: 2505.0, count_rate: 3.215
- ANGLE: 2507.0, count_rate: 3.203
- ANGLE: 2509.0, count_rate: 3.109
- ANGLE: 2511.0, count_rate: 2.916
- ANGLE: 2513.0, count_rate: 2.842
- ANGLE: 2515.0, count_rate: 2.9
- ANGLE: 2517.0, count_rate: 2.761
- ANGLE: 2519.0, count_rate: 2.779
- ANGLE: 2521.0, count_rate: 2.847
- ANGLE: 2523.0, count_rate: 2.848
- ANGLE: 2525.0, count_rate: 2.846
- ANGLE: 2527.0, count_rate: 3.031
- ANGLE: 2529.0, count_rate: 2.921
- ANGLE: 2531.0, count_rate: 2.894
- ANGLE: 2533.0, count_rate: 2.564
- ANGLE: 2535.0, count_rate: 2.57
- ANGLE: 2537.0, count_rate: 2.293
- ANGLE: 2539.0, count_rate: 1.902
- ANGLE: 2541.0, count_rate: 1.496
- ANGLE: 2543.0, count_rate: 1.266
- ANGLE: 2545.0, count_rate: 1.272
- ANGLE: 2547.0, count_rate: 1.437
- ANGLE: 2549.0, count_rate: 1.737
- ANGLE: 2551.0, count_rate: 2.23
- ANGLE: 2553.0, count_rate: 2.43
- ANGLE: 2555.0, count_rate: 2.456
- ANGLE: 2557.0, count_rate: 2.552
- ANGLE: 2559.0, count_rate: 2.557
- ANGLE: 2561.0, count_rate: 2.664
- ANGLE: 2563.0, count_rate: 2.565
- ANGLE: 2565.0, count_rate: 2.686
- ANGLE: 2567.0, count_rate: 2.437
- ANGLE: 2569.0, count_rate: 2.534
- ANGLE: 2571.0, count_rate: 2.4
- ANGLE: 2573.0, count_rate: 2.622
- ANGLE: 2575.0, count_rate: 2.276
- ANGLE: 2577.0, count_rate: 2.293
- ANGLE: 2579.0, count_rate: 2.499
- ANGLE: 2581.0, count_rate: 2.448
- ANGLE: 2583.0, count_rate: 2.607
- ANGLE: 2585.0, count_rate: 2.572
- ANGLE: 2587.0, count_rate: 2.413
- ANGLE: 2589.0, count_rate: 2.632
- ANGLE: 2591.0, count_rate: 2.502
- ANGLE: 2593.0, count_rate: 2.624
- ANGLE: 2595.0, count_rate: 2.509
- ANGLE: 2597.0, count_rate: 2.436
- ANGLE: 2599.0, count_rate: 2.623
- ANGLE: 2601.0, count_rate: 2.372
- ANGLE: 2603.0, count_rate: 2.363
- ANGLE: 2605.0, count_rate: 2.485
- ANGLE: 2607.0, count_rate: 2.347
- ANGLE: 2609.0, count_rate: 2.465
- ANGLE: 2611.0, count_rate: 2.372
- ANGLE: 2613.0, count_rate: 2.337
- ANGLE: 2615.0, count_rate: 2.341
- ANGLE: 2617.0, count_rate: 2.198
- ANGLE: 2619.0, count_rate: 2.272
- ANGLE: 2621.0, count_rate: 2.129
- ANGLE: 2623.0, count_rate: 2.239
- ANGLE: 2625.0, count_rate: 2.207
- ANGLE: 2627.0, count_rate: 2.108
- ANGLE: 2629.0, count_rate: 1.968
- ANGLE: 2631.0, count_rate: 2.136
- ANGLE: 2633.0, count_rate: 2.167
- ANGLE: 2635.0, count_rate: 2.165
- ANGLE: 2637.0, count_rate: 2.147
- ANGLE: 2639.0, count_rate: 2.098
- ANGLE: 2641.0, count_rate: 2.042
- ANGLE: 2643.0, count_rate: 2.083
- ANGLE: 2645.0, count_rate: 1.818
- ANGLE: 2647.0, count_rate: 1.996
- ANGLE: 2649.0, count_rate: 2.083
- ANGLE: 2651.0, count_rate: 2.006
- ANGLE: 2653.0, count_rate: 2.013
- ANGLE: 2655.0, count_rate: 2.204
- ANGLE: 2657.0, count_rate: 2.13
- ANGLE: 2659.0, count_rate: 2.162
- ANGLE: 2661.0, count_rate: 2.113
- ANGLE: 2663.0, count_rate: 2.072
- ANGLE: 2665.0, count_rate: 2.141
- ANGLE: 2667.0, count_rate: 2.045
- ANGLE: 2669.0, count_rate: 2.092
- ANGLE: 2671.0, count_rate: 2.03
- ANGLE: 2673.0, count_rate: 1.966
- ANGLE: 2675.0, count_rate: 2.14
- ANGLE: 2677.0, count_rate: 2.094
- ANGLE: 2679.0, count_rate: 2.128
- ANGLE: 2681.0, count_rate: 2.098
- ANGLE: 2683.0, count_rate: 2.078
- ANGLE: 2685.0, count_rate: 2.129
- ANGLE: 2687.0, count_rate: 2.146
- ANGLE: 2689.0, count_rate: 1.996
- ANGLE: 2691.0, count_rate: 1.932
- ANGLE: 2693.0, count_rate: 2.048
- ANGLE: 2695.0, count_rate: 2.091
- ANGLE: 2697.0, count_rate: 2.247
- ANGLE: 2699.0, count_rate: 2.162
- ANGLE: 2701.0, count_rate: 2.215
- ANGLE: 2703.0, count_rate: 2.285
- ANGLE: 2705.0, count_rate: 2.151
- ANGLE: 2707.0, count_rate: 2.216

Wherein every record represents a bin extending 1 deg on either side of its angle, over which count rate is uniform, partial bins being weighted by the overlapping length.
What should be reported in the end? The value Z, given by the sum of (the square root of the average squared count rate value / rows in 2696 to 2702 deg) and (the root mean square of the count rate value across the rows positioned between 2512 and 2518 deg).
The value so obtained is 5.0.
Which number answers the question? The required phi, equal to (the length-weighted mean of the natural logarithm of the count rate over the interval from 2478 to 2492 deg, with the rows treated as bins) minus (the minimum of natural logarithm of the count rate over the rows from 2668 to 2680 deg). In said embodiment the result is 0.6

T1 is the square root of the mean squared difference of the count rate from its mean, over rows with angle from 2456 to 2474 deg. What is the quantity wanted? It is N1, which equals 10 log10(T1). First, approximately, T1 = 0.20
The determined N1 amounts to -6.9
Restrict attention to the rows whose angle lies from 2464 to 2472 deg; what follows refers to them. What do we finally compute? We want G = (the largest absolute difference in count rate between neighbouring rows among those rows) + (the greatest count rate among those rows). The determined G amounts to 3.8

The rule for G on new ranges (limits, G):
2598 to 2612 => 2.9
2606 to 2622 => 2.6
